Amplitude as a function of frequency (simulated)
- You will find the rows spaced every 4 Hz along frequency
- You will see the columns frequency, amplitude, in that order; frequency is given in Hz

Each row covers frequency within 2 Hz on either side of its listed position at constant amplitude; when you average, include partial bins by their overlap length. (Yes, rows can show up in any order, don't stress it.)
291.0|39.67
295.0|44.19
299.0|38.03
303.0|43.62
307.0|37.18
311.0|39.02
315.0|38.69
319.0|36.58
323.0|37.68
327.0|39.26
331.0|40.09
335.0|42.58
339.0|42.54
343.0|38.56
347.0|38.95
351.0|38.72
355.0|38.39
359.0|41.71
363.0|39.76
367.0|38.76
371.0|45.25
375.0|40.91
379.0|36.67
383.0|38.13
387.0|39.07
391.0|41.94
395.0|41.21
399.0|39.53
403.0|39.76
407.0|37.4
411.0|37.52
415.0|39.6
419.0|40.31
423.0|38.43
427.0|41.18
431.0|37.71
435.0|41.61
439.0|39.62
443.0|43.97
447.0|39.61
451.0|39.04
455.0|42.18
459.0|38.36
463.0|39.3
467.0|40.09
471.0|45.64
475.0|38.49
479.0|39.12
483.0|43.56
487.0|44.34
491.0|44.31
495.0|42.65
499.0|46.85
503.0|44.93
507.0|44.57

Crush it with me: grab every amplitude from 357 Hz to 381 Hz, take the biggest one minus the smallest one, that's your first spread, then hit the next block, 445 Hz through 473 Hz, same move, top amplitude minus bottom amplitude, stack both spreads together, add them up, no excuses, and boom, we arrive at 15.9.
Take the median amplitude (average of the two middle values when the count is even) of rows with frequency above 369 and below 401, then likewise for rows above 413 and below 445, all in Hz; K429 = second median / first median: 0.994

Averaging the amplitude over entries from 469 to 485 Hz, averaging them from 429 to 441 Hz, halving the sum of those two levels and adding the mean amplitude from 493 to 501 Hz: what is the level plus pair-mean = 85.4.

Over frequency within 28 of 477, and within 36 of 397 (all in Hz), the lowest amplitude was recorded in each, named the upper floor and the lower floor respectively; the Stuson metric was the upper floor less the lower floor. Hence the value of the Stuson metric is 1.7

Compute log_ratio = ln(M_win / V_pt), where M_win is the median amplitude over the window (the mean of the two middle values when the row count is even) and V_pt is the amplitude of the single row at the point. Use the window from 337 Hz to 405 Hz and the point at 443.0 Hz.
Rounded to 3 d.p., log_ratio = -0.106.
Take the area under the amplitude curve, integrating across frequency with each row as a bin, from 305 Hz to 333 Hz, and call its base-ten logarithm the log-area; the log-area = 3.03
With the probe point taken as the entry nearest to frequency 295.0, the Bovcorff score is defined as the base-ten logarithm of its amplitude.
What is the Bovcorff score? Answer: 1.645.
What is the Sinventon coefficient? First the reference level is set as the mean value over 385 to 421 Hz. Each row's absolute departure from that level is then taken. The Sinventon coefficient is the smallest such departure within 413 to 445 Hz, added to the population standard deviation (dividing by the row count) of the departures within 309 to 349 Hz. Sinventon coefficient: 1.07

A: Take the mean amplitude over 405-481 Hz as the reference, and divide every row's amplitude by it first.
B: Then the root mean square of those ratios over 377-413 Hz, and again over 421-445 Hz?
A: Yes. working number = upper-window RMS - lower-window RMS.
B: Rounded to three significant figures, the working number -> 0.0354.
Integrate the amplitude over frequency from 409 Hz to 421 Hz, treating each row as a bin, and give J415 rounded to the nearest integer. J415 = 470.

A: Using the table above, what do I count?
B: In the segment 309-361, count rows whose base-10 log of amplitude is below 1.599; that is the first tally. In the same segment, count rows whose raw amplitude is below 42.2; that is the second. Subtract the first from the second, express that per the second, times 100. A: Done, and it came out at 18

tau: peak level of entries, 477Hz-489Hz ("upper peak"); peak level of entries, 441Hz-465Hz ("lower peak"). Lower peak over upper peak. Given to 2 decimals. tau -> 0.99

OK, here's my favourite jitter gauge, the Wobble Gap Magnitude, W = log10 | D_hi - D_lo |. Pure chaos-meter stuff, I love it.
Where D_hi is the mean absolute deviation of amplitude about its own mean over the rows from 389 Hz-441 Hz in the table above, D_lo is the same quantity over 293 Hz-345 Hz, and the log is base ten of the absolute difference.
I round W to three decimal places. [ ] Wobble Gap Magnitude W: -0.046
